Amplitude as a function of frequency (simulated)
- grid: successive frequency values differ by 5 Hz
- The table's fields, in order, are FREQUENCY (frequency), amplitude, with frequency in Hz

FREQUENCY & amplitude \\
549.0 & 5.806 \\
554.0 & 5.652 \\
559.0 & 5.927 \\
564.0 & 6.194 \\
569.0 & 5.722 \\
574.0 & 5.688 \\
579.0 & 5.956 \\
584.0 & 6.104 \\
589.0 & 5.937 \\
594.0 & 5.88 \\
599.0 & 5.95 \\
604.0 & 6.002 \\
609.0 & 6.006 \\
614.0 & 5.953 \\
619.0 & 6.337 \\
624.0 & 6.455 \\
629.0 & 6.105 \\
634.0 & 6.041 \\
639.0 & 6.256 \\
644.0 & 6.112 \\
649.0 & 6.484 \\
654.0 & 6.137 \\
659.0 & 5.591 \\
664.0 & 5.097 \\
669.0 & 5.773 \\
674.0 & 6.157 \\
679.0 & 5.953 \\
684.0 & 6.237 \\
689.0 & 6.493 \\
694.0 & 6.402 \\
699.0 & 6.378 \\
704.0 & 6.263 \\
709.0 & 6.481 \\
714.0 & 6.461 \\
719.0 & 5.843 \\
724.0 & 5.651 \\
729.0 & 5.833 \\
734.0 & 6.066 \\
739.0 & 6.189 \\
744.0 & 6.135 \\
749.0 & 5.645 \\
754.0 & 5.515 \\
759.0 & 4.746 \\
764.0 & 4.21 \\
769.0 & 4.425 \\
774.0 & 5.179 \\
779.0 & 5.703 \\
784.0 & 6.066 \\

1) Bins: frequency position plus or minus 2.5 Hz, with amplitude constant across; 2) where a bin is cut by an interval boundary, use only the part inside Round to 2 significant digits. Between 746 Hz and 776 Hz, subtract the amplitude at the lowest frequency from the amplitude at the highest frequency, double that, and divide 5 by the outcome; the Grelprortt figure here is -5.4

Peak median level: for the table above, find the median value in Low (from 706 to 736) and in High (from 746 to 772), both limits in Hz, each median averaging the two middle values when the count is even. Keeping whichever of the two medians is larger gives 6.0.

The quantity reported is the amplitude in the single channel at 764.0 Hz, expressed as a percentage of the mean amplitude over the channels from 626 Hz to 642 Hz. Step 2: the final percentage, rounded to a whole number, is 69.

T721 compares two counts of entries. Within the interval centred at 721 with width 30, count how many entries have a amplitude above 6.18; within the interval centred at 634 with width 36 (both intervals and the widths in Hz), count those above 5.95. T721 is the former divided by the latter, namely 0.29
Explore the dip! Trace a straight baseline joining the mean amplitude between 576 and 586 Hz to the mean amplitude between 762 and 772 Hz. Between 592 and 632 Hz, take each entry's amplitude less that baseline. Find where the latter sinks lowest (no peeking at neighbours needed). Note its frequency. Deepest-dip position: 594.0 Hz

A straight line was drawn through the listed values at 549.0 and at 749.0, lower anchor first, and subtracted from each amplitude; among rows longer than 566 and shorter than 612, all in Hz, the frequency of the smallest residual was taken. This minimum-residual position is 574.0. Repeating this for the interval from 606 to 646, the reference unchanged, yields 614.0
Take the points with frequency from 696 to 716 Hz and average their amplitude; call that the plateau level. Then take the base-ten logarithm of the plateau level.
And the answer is 0.81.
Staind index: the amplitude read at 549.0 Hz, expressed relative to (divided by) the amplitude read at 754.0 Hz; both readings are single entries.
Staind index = 1.05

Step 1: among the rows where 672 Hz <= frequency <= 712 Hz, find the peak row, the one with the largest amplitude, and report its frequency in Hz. 689.0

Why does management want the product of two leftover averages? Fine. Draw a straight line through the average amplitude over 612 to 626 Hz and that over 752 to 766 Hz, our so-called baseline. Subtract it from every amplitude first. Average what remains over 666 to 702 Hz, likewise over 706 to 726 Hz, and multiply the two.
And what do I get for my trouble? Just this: 0.52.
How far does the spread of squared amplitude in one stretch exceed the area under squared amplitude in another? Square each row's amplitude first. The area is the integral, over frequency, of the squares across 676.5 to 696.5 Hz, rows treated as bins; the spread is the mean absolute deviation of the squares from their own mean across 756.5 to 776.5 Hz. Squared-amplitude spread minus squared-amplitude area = -784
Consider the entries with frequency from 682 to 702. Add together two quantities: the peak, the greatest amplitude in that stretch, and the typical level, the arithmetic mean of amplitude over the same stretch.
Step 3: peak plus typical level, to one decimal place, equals 12.9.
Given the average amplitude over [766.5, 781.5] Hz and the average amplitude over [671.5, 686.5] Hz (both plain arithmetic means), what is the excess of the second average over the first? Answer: 1.0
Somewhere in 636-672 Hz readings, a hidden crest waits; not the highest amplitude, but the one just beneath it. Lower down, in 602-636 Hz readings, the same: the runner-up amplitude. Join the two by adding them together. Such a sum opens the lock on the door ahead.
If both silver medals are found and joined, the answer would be 12.6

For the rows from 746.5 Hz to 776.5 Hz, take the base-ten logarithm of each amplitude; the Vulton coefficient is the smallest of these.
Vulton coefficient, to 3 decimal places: 0.624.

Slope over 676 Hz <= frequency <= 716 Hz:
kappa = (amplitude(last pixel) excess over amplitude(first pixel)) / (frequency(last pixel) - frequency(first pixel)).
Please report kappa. 0.01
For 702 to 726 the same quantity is -0.03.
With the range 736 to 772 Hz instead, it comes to -0.06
